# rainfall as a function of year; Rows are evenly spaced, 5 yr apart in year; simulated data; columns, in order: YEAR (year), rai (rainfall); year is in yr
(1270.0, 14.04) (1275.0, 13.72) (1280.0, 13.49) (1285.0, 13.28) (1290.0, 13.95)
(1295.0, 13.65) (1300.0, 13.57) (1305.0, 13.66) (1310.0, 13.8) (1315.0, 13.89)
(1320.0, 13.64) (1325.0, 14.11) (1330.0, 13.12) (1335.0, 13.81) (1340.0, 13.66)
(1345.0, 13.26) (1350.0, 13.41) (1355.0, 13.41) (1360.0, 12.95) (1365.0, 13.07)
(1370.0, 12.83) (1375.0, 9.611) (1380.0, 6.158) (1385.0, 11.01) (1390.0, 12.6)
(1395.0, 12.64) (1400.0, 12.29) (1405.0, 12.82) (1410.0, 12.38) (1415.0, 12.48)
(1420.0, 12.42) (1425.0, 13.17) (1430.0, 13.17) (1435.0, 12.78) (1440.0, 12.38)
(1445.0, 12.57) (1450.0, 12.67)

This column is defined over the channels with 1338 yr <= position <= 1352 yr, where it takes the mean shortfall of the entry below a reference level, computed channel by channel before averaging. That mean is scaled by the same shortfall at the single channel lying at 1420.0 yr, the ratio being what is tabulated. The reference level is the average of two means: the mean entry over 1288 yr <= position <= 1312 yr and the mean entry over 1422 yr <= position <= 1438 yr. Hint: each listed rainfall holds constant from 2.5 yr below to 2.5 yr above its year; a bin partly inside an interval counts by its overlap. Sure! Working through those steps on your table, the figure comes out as -0.1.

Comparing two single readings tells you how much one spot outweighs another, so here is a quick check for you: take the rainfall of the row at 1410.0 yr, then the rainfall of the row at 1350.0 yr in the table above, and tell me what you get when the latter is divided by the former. 1.08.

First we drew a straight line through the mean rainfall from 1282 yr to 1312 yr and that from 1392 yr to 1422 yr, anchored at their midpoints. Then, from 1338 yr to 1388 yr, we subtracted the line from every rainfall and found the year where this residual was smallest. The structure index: 1380.0 yr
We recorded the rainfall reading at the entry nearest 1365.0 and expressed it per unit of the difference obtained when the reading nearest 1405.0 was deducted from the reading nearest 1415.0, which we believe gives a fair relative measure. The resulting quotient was -38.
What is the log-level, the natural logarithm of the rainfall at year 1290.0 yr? 2.64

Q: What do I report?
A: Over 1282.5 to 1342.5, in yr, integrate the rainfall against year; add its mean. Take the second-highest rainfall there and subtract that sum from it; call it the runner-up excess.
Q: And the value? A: -820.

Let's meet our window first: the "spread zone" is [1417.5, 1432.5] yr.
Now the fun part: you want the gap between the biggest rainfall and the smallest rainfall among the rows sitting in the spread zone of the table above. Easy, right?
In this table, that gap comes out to 0.75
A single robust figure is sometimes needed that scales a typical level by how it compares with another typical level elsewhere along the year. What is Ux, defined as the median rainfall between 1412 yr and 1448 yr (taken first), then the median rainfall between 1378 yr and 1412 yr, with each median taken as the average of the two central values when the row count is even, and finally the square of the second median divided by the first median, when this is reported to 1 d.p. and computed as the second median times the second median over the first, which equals 12.2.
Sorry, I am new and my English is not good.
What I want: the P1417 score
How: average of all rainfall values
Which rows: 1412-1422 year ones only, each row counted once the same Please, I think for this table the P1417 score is 12.4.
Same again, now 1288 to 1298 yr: 13.8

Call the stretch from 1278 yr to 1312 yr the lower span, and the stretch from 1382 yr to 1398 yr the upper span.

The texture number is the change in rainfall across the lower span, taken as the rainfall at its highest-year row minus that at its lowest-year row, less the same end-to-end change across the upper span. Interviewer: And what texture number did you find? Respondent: -1.3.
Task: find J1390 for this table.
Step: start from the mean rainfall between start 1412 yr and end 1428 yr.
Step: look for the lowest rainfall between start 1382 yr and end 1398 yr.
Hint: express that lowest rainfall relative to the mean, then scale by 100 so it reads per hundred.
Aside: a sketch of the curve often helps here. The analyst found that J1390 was 87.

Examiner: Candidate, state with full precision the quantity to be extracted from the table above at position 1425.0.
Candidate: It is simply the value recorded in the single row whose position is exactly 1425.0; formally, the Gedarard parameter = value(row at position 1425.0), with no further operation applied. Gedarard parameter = 13.17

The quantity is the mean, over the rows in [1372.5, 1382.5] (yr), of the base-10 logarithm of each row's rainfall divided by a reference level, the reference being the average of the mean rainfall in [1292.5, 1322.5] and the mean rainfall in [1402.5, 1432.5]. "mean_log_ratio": -0.24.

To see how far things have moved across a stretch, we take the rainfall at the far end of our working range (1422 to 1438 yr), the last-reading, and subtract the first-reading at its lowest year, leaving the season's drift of -0.39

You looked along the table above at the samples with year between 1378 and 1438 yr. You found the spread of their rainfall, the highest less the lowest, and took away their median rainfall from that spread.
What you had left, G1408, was -5.5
